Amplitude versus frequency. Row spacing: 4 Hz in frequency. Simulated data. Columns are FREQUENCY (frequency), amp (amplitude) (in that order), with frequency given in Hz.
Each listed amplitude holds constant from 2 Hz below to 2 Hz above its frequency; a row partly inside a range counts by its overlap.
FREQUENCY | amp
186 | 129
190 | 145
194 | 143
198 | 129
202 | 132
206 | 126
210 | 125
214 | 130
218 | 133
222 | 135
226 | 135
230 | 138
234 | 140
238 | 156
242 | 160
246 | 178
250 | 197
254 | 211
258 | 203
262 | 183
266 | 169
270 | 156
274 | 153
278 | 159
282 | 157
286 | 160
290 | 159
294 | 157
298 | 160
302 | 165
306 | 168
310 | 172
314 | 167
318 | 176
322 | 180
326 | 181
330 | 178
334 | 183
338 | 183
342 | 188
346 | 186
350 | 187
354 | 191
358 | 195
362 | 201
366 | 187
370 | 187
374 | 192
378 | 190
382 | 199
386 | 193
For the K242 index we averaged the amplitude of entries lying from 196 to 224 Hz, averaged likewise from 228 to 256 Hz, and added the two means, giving 299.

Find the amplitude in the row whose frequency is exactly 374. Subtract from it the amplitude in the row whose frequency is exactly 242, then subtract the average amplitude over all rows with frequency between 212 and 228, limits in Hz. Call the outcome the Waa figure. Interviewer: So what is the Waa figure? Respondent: -101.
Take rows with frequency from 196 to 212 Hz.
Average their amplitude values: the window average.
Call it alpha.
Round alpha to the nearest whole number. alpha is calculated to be 128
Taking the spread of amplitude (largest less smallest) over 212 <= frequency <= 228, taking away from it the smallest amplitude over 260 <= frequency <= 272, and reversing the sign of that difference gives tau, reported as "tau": 151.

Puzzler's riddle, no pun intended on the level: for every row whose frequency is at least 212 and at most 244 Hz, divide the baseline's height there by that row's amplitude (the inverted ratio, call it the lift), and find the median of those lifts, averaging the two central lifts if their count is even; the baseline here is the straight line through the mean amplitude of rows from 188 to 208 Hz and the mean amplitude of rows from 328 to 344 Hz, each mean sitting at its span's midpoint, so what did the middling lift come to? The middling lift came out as 1.06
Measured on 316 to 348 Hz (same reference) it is 1.00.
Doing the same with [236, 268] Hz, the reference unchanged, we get 0.86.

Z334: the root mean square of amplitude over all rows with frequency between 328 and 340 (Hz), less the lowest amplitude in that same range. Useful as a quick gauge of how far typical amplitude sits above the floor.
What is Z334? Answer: 3.3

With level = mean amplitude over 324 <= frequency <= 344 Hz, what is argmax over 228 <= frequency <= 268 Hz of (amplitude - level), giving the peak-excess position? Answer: 254 Hz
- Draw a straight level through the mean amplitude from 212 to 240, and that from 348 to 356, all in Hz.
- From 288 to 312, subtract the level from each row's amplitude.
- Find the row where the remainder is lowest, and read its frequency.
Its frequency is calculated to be 294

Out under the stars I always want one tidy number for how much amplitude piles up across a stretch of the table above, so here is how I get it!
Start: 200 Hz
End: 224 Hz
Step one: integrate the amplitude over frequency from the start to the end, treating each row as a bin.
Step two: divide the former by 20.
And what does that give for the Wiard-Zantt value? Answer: 156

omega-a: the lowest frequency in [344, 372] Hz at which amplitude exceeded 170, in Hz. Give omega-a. 346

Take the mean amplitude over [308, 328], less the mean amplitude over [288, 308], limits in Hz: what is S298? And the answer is 13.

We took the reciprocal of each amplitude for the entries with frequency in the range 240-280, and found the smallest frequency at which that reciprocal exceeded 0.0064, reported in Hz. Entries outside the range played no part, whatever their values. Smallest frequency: 270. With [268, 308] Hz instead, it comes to 270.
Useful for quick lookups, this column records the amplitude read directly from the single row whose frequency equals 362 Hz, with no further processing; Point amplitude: 201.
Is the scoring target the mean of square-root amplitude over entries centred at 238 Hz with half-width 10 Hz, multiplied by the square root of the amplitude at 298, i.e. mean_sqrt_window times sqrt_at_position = 157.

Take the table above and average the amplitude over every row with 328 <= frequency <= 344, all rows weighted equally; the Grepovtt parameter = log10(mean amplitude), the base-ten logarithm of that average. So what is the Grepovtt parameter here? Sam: 2.26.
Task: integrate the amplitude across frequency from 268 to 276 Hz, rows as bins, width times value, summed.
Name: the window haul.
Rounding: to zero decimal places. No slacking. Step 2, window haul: 1236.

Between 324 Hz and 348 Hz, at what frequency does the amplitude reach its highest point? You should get 342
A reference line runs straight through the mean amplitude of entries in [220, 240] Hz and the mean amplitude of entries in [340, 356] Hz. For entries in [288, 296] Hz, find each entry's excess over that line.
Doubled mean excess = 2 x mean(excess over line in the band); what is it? -15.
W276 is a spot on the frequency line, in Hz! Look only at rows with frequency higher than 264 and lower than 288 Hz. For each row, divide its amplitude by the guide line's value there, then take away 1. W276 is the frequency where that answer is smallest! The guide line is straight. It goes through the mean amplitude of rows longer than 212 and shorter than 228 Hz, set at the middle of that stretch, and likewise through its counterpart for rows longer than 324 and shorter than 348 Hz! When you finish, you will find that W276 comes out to 274 Hz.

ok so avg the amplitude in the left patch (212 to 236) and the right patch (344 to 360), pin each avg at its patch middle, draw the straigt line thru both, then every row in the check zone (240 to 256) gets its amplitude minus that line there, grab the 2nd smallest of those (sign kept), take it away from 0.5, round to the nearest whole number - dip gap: -33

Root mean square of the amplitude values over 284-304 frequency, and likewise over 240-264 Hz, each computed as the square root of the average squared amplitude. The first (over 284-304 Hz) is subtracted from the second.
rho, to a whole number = 29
